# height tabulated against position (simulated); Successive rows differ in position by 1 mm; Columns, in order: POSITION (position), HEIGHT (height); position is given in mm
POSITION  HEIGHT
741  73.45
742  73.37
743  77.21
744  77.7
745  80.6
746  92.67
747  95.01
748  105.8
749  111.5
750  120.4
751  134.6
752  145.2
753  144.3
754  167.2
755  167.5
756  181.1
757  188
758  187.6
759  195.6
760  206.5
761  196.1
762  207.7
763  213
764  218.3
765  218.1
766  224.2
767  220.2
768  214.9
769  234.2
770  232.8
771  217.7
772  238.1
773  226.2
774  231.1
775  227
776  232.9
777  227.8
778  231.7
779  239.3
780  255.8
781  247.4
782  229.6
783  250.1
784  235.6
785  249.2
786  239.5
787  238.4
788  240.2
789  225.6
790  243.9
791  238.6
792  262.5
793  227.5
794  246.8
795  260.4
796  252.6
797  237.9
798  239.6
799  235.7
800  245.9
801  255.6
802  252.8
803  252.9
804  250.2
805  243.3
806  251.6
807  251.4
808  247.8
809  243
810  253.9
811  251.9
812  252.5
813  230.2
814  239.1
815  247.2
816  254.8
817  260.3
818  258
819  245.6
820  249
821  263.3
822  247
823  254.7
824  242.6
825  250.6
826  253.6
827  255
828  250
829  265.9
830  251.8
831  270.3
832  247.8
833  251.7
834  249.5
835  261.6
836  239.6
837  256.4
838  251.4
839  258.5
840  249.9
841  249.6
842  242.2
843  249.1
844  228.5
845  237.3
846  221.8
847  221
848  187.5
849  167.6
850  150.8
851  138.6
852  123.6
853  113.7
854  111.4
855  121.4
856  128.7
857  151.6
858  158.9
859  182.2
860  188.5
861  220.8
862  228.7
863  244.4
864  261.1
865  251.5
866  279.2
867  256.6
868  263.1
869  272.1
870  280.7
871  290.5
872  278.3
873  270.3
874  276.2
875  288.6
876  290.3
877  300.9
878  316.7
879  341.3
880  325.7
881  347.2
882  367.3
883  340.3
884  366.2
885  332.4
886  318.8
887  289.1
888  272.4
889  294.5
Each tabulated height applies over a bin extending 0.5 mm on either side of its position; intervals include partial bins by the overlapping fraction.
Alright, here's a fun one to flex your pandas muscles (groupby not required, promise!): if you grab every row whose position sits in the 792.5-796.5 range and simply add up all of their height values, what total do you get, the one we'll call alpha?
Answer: 987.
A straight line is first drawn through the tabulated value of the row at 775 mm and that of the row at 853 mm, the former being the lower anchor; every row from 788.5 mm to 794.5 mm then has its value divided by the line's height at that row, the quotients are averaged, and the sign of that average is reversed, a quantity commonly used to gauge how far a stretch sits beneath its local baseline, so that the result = -1.19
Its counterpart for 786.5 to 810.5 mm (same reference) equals -1.28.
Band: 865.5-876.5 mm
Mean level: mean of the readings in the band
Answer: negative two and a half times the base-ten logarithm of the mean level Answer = -6.1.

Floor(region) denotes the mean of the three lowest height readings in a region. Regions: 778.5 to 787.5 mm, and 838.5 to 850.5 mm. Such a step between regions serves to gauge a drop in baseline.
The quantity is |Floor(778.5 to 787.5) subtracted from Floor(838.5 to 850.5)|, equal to 66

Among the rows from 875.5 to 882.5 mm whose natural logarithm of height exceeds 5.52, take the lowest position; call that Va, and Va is 876 mm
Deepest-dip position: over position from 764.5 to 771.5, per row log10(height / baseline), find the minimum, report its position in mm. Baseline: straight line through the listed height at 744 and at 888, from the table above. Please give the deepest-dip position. 771 mm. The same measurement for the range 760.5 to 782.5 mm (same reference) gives 782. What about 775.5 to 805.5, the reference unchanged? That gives 805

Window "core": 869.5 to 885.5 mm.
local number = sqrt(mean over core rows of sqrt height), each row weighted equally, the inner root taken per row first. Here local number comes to 4.20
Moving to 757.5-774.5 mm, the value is 3.84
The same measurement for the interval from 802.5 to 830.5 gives 3.98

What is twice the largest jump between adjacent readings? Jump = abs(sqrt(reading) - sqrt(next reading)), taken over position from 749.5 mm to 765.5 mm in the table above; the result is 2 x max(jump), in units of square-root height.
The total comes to 1.8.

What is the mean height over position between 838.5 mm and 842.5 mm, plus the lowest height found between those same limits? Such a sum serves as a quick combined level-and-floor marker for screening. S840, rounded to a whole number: 492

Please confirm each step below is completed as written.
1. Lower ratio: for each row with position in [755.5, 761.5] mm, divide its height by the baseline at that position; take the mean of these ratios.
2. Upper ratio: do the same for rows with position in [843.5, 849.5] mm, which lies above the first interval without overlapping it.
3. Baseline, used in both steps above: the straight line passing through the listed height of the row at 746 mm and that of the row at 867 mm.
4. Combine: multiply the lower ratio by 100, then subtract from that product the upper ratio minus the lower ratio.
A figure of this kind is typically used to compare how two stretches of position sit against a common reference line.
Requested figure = 176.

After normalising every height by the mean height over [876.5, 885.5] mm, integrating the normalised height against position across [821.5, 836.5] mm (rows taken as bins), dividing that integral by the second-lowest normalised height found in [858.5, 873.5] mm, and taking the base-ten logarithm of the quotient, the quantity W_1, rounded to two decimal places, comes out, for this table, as 1.30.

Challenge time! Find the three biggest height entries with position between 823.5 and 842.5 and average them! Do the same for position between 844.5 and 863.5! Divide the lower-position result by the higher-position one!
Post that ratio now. 1.12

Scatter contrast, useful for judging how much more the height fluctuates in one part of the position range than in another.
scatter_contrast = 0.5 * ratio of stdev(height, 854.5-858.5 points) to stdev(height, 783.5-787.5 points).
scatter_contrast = 1.5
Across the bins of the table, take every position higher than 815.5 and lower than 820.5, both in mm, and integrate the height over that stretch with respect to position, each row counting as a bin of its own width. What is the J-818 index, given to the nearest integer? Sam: 1268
